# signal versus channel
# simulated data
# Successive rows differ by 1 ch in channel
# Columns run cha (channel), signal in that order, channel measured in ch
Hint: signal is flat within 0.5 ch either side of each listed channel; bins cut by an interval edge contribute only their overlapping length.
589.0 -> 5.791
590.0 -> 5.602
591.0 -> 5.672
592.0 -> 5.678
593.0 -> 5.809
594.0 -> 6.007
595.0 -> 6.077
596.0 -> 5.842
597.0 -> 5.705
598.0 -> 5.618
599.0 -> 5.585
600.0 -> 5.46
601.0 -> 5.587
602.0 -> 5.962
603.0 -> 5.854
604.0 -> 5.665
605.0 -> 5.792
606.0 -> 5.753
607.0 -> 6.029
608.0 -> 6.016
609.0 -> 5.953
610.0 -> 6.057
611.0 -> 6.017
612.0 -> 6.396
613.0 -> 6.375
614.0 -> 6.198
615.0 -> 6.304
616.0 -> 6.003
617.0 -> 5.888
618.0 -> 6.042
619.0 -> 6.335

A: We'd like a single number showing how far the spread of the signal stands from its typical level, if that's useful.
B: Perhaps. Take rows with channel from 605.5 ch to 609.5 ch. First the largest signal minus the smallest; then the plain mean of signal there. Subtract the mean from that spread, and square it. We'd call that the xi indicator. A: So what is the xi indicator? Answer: 32.1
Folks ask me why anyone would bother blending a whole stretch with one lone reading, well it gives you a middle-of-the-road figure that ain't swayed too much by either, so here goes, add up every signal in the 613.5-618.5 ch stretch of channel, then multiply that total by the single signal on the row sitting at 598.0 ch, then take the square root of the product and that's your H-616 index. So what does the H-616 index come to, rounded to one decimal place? 13.1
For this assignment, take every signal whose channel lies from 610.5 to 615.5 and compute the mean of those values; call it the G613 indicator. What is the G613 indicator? 6.3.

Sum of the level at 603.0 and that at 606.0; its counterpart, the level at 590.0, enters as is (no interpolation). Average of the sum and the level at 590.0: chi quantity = 8.60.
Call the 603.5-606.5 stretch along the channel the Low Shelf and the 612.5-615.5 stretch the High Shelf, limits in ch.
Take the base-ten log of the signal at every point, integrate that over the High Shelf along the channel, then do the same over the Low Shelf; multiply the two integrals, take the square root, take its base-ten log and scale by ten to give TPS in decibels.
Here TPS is 3.68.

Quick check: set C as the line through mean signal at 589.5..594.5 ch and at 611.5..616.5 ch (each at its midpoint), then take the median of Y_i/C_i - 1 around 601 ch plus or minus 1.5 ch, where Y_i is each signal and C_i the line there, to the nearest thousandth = -0.062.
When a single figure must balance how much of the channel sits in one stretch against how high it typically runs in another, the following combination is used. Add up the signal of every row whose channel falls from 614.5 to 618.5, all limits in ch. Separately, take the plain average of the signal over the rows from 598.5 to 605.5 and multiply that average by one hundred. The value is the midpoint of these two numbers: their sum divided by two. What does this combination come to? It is 297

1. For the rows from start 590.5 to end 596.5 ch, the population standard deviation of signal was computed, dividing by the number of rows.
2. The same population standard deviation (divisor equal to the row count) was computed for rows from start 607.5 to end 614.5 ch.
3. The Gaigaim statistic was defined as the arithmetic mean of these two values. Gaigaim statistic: 0.160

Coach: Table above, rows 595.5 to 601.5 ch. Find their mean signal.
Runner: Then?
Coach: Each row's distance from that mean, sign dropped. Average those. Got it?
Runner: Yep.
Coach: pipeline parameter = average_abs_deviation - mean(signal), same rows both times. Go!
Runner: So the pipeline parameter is -5.54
